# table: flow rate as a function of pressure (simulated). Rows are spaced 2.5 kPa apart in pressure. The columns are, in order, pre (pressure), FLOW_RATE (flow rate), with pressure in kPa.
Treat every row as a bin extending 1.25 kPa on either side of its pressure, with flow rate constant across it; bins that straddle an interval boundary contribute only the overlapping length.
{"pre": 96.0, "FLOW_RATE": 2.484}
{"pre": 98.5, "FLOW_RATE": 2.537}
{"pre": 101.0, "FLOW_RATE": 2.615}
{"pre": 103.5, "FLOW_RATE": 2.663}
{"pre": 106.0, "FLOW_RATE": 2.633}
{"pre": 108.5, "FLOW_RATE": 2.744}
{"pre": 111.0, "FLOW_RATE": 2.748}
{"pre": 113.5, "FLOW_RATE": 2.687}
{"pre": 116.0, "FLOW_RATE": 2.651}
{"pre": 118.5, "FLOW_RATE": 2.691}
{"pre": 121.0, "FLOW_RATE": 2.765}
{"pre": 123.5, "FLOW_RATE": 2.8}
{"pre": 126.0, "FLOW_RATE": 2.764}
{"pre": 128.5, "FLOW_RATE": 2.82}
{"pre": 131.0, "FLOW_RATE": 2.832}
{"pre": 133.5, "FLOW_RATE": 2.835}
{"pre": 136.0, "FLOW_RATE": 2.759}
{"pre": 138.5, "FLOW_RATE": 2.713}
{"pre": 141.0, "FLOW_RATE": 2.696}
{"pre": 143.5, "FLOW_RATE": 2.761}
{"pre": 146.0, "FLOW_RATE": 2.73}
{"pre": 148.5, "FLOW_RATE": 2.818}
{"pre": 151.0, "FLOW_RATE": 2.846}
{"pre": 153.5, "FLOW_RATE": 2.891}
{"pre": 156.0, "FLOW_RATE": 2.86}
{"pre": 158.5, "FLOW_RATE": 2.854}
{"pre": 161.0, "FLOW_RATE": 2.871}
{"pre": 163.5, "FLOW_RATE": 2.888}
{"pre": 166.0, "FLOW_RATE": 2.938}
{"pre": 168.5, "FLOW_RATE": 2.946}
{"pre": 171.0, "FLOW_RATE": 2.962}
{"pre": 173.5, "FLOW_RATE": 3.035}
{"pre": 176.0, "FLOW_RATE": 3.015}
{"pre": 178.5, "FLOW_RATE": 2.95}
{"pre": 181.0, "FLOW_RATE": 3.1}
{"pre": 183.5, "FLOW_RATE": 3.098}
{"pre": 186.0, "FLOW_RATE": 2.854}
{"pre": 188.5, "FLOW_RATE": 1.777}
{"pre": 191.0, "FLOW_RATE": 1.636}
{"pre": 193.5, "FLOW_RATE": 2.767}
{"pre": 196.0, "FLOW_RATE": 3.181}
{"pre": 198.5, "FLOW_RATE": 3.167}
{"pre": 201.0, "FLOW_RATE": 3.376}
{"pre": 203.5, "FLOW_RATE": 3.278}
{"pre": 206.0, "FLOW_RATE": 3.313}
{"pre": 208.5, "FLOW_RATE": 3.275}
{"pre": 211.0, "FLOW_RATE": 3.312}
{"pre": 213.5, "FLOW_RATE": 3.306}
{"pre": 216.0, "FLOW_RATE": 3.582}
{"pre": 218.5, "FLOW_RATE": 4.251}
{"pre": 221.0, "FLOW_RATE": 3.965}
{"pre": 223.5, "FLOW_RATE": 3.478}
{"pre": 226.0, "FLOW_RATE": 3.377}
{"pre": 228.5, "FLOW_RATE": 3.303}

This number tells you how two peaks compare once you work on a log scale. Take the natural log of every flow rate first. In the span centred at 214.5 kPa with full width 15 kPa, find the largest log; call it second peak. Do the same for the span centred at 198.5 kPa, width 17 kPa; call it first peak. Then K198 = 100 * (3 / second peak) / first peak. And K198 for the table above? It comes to 170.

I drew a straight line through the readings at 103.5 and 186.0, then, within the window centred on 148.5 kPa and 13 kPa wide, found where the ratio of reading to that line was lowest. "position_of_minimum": 146.0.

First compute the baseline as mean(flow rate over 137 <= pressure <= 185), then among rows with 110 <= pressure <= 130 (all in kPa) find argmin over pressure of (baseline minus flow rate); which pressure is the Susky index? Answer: 128.5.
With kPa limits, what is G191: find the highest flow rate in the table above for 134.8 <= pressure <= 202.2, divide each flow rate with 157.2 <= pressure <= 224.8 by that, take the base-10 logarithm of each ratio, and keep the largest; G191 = 0.10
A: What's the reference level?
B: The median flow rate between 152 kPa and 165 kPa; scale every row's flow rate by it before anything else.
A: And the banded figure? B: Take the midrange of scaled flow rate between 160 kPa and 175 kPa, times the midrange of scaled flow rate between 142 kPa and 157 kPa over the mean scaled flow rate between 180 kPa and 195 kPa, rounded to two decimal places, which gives 1.14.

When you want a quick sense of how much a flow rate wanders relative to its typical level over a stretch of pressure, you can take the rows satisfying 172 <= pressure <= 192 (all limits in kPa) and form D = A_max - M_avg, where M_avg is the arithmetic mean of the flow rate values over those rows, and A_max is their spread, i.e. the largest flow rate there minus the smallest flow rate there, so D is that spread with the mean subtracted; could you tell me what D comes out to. -1.2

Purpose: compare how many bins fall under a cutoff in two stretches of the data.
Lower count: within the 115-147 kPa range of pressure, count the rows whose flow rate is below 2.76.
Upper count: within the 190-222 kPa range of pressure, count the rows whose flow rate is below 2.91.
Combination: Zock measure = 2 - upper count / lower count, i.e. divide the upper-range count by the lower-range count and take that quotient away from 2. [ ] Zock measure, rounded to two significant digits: 1.7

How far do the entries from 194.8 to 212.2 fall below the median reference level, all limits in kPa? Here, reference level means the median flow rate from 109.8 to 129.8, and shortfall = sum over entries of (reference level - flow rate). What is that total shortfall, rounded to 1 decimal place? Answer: -3.6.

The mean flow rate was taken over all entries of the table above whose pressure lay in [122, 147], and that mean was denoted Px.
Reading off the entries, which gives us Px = 2.77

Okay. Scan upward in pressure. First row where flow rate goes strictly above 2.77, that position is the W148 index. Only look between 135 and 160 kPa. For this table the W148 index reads 148.5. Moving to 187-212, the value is 196.0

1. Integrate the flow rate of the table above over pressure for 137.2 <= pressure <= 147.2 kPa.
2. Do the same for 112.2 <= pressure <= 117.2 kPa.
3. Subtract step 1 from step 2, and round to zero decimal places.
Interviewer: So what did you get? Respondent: -14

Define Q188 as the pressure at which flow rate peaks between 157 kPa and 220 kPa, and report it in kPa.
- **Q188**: 218.5 kPa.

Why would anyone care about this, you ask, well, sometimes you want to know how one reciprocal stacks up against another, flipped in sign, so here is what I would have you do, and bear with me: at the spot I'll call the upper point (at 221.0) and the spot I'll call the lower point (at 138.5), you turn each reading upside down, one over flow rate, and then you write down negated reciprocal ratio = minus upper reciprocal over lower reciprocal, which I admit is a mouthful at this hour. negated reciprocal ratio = -0.68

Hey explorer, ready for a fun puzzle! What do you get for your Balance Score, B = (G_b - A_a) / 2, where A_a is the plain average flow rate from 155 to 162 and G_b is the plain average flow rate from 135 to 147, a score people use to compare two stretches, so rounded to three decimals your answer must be -0.065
